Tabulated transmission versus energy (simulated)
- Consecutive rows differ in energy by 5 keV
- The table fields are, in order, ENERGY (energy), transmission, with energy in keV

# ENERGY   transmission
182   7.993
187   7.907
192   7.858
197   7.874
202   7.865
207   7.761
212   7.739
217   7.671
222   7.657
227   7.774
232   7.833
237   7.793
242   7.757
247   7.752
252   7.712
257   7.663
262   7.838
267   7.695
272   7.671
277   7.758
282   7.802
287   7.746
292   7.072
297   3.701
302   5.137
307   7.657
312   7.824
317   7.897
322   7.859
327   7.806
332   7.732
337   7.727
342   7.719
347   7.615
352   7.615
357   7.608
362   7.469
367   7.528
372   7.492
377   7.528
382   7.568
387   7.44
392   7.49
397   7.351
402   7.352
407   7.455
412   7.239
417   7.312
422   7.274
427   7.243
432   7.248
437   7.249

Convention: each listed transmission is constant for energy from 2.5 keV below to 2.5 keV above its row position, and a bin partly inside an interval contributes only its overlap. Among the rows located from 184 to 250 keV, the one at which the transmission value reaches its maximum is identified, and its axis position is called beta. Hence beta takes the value 187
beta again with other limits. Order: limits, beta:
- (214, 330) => 317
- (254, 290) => 262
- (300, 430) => 317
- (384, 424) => 392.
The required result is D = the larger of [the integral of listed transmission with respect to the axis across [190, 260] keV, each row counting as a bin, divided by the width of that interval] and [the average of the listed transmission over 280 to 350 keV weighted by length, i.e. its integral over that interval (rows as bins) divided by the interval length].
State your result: 7.76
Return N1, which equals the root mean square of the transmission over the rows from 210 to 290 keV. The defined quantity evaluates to 7.74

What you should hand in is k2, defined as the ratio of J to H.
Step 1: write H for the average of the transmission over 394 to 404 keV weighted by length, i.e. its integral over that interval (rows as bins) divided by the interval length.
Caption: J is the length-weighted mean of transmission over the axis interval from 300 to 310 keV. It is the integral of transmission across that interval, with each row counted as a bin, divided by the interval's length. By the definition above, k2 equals 0.89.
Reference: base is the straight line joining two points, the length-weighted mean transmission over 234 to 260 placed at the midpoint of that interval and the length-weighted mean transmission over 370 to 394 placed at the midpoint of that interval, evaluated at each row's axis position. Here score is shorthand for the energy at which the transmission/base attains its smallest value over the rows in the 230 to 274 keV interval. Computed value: 257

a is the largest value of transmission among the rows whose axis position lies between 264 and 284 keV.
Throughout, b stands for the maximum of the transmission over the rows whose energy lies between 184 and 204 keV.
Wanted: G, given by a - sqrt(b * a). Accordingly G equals -0.05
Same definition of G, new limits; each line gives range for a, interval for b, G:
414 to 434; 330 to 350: -0.21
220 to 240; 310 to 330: -0.03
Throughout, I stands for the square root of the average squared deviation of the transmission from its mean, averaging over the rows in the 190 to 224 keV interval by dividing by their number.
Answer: 0.085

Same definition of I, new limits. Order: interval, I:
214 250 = 0.059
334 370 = 0.086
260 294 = 0.244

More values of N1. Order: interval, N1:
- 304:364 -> 7.71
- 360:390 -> 7.50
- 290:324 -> 6.91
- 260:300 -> 7.28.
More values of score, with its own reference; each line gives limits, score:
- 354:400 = 397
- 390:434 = 412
